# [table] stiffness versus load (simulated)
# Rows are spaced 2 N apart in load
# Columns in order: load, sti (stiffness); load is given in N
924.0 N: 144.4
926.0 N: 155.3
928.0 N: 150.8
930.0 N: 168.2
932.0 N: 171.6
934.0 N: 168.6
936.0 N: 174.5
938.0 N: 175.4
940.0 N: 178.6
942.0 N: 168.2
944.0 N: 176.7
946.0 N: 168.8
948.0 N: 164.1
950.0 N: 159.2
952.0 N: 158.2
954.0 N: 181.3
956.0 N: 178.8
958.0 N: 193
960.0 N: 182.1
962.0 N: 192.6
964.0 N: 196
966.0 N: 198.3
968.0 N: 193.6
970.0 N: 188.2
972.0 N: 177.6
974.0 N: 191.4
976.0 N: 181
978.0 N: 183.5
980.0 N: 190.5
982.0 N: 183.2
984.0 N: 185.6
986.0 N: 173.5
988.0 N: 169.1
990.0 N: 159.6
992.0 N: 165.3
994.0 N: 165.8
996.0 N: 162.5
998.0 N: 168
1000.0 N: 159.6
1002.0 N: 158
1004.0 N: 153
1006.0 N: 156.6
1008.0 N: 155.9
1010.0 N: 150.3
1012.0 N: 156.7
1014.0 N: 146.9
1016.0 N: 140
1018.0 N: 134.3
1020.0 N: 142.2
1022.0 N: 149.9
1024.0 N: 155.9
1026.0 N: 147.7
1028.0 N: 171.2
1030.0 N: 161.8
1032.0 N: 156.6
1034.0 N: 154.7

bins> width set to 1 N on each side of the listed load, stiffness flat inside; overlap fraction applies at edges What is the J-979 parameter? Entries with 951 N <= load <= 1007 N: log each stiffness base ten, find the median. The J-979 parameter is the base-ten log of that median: 0.353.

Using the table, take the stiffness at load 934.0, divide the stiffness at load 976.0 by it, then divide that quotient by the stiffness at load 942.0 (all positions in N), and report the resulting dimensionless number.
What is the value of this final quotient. 0.0064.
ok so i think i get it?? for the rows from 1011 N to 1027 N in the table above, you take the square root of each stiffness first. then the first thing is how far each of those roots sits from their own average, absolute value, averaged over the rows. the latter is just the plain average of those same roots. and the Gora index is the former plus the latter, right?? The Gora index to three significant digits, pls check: 12.4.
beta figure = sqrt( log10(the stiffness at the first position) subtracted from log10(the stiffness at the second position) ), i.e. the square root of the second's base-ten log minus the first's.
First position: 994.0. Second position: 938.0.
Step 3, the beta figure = 0.16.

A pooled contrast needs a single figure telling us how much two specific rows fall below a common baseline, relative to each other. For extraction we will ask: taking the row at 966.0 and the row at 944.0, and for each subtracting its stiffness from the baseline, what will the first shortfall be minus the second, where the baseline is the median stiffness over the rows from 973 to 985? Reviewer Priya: -22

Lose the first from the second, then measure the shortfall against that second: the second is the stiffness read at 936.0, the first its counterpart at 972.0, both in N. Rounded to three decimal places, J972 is -0.018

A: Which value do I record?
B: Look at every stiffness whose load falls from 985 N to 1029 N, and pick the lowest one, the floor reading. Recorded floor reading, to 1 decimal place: 134.3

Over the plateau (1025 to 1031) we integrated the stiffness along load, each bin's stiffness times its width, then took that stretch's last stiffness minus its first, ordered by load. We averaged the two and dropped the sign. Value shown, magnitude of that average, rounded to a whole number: 488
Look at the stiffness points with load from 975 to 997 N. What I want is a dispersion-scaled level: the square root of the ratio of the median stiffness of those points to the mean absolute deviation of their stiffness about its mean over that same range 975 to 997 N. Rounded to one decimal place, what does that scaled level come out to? 4.3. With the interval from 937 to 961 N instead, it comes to 4.6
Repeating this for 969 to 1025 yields 3.5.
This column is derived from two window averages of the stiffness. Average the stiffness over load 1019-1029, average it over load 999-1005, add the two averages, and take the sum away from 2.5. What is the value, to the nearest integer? -308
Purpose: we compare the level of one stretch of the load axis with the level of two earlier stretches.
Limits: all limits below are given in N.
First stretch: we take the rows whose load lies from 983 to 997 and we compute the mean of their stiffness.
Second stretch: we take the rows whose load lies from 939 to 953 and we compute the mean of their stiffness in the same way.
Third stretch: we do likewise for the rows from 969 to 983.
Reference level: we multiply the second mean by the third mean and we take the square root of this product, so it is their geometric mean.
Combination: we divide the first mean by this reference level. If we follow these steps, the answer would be 0.96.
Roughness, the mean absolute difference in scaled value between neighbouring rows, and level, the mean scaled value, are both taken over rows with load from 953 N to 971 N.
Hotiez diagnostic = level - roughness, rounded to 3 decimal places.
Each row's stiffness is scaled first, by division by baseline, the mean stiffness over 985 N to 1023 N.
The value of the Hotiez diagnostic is 1.169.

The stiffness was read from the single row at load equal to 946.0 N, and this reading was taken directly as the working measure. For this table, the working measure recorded 168.8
